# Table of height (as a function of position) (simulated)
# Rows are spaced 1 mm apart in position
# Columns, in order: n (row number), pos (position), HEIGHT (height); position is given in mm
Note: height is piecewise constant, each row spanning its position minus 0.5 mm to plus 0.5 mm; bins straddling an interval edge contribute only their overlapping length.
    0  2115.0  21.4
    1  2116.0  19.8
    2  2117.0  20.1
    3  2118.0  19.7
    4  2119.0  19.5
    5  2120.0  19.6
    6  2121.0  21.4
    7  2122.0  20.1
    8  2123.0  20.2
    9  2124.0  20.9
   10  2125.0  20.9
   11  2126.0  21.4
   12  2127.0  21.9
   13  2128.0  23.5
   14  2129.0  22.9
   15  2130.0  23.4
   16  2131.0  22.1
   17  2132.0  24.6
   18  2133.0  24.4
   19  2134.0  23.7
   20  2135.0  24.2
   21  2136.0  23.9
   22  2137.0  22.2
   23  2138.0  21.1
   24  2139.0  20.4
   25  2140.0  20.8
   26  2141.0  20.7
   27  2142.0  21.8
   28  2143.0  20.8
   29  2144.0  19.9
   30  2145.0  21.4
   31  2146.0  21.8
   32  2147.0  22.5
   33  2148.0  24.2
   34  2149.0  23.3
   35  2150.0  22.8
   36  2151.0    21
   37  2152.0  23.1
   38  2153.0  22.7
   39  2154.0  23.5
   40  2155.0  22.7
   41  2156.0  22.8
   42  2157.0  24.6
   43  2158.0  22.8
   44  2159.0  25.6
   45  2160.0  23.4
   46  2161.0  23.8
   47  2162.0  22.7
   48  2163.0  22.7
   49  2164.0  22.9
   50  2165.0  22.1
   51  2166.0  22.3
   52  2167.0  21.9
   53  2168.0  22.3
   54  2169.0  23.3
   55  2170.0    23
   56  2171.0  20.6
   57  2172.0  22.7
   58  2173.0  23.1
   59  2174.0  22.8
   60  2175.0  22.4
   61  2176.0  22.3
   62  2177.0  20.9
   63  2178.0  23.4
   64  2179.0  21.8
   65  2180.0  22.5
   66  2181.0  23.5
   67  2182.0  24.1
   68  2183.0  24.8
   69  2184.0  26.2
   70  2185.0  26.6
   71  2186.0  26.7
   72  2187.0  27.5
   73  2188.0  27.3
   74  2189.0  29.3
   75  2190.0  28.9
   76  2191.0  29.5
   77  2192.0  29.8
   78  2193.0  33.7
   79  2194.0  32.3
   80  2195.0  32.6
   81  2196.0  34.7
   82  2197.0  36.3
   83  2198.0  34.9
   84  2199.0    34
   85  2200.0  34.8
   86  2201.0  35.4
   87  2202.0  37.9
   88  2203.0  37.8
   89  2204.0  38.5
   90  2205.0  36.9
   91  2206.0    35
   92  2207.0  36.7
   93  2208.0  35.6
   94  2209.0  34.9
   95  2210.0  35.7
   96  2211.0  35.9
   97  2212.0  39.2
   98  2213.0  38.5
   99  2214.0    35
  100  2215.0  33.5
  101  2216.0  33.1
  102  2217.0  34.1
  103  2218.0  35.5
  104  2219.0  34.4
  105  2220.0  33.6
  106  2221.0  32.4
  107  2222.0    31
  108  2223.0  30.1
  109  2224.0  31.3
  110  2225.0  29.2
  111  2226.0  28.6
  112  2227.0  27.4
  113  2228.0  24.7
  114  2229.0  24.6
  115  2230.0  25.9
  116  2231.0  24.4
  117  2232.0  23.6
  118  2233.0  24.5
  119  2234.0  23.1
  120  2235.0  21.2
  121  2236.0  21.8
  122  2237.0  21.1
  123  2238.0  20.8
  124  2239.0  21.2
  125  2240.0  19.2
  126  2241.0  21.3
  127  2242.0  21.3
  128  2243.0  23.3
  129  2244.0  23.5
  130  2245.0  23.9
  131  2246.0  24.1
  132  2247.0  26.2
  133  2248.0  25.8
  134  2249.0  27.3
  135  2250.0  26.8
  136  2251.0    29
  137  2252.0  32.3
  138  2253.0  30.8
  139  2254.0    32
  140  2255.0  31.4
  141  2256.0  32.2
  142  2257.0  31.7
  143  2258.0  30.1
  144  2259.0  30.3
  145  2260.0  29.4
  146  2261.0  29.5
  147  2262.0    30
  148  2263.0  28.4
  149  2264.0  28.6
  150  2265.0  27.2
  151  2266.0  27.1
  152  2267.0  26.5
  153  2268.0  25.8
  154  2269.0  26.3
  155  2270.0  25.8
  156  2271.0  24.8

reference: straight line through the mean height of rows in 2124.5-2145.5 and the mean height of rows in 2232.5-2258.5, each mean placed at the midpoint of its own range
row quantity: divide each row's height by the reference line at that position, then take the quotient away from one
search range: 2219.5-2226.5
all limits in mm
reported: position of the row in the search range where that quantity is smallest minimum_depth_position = 2220.0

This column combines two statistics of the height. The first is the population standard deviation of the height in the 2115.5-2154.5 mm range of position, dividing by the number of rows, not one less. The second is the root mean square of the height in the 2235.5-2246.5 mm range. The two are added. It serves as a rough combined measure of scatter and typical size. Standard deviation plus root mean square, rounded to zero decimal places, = 24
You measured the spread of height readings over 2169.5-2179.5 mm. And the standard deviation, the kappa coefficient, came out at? 0.9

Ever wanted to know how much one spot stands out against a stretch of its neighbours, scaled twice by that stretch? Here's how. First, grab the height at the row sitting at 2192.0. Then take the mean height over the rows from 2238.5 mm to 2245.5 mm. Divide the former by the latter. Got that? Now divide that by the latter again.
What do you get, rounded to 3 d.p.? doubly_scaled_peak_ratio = 0.062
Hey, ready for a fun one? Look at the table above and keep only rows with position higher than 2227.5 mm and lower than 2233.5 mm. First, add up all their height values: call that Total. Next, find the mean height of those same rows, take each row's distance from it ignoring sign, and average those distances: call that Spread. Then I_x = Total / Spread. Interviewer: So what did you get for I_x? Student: 324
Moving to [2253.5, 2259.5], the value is 260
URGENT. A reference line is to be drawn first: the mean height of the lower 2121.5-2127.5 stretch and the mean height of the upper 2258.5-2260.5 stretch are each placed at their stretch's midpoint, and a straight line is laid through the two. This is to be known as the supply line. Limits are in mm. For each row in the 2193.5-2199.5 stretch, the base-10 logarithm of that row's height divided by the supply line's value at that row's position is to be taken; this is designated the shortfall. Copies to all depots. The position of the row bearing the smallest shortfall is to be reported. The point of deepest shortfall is 2194.0 mm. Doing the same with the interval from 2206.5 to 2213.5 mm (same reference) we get 2209.0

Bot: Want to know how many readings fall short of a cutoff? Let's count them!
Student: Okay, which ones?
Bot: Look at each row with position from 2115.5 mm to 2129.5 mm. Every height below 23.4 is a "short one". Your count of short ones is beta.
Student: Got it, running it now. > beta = 13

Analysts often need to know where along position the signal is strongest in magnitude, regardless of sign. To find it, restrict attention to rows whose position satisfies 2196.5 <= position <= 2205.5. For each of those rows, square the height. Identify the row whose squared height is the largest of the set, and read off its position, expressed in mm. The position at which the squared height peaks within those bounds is 2204.0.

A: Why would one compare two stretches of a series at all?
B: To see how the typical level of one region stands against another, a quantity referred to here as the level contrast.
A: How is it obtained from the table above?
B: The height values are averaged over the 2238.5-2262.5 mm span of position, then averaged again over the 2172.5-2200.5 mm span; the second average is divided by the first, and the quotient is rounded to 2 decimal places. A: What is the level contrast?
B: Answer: 1.02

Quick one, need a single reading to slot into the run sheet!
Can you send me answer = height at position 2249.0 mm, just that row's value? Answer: 27.3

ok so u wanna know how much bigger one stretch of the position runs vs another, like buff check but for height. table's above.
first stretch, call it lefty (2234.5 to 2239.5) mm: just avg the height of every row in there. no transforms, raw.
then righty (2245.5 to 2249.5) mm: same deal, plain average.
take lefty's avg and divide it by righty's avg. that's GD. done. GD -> 0.82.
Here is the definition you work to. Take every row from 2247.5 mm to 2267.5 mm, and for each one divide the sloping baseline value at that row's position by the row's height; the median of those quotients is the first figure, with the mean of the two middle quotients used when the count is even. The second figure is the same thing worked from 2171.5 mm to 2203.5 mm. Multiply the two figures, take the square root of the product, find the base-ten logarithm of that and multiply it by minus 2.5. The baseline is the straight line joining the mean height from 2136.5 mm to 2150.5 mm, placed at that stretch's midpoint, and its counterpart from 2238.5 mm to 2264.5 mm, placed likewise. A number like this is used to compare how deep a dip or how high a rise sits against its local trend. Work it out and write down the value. 0.11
